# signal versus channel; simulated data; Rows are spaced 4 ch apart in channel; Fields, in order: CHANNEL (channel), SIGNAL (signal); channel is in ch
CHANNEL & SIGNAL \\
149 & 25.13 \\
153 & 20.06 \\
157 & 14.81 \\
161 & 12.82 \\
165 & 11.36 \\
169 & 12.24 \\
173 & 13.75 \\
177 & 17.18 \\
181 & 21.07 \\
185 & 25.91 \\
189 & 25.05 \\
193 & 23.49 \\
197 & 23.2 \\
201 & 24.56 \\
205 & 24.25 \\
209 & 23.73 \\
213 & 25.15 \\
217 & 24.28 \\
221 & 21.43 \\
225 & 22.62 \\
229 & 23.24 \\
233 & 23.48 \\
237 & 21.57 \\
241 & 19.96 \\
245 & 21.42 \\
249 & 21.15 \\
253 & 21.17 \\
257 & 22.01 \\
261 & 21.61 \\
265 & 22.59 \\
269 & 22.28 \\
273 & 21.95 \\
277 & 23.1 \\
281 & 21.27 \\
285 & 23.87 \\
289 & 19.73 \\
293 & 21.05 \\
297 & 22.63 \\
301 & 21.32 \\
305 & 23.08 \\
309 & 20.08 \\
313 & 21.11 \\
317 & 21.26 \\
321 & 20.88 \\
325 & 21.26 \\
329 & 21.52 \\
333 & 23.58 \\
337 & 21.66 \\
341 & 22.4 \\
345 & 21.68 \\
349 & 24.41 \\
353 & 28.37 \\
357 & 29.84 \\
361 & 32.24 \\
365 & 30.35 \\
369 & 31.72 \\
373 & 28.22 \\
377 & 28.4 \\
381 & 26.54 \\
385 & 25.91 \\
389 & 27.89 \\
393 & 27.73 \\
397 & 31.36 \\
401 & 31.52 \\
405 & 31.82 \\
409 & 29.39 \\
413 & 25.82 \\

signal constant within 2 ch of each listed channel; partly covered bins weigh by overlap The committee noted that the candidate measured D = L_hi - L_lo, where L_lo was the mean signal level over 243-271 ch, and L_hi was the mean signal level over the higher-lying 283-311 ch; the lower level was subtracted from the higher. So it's 0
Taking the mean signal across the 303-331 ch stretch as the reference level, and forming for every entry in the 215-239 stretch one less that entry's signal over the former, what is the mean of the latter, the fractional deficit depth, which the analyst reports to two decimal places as -0.07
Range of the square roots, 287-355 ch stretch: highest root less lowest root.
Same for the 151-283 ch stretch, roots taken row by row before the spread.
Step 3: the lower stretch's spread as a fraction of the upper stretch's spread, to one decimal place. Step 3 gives 1.9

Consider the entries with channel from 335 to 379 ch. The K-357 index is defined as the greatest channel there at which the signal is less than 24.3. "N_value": 345 ch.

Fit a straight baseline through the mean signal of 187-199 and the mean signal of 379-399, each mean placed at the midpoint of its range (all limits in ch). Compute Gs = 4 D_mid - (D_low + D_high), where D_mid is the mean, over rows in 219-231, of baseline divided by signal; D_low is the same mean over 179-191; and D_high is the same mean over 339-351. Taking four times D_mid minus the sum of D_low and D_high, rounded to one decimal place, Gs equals 2.2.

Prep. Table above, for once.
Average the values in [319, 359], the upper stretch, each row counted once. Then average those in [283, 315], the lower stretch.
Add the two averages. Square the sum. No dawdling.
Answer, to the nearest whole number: 2040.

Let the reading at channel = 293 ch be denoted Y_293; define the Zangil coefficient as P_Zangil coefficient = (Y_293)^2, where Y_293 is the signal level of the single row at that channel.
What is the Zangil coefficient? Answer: 443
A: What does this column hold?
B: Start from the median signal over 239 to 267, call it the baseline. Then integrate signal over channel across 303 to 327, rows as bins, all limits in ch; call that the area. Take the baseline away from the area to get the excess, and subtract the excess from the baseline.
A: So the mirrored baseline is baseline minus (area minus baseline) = -468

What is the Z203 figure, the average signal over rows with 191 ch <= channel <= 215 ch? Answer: 24.1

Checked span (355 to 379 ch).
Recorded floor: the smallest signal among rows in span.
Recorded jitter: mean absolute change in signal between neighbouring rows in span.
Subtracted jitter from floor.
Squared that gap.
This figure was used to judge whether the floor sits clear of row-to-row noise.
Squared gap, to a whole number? 694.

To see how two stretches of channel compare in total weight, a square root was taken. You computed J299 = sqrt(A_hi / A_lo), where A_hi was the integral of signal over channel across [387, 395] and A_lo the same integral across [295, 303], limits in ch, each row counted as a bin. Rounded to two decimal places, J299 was 1.12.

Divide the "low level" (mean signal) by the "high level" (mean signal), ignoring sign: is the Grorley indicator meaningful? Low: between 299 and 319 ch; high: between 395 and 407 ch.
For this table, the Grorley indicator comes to 0.68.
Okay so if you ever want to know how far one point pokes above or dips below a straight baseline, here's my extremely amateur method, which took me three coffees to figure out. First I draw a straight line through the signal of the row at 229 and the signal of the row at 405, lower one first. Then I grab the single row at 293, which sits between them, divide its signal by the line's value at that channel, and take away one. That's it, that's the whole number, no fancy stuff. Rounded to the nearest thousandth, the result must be -0.201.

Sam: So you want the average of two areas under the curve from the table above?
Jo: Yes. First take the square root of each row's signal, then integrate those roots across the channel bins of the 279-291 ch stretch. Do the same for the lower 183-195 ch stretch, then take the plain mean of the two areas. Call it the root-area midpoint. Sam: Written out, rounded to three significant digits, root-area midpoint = 57.8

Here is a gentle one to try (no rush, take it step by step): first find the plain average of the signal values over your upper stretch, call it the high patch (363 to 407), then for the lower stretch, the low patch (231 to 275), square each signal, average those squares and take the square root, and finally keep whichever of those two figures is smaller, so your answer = 21.8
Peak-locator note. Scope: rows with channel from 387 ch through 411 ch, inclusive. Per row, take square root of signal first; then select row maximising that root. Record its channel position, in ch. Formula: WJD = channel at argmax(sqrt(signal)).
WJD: 405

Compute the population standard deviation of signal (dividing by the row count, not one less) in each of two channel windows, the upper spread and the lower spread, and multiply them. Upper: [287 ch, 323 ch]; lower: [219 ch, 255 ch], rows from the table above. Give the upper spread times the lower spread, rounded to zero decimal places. 1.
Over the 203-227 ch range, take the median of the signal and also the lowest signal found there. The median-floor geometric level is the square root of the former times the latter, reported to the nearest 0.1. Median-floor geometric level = 22.7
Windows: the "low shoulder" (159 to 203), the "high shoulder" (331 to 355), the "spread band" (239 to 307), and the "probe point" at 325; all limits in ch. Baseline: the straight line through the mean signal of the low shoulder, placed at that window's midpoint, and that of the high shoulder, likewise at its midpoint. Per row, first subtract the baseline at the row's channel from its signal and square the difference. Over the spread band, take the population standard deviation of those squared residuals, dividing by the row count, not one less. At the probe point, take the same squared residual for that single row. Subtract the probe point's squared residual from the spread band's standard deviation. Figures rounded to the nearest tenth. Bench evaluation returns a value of -2.2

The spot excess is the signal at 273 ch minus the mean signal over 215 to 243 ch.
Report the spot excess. -0.4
